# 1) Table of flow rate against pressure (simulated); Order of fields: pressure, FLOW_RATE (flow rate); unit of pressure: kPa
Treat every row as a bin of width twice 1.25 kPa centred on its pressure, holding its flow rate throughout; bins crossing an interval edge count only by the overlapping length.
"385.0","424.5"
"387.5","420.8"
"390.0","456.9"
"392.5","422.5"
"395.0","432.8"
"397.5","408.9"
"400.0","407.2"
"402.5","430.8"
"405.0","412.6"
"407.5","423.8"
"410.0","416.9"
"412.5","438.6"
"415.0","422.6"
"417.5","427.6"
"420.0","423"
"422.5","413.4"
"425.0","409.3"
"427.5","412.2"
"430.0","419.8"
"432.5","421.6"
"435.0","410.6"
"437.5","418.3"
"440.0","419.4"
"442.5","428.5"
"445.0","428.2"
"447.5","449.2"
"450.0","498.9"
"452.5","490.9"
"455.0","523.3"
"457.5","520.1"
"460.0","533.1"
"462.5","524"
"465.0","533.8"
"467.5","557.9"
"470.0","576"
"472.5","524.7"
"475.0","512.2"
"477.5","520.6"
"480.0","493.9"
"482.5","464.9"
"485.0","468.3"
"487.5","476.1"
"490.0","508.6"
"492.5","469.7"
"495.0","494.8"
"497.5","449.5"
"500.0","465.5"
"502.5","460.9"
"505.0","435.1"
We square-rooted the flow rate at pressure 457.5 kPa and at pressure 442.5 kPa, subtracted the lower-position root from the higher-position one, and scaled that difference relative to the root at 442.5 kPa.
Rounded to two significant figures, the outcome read 0.10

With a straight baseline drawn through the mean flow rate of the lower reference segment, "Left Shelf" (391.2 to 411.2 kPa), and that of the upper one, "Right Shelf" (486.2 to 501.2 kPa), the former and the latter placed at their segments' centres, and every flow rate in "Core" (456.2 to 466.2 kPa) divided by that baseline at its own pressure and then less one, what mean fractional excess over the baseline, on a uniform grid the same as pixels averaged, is 0.15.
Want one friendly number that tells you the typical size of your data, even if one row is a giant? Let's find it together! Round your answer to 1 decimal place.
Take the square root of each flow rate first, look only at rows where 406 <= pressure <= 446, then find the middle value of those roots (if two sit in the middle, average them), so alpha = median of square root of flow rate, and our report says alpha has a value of 20.5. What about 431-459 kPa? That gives 20.7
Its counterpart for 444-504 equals 22.3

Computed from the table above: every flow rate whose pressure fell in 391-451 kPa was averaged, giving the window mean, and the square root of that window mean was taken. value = 20.6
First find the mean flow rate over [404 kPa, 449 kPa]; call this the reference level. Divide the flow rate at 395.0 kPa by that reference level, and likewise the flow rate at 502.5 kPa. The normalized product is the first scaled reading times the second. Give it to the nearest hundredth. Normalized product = 1.12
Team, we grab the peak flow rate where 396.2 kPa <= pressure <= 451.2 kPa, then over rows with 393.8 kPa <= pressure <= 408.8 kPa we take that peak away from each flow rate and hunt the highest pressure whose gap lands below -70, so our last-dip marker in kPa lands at 407.5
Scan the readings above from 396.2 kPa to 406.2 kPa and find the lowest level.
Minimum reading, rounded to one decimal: 407.2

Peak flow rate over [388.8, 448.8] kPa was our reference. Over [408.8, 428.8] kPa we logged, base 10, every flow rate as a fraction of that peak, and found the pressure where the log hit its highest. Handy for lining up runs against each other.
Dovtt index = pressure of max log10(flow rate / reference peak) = 412.5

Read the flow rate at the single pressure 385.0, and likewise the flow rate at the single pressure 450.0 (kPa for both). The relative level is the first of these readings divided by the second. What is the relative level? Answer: 0.85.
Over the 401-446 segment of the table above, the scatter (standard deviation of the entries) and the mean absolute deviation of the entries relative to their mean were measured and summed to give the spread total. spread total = 14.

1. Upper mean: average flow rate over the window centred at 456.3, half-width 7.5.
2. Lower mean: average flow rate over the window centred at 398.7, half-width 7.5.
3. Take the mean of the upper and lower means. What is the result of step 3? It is 467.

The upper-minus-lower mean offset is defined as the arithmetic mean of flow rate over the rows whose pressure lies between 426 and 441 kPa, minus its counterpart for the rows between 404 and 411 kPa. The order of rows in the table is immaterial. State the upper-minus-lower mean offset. -1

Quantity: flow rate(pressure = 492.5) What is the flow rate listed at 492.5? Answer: 469.7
